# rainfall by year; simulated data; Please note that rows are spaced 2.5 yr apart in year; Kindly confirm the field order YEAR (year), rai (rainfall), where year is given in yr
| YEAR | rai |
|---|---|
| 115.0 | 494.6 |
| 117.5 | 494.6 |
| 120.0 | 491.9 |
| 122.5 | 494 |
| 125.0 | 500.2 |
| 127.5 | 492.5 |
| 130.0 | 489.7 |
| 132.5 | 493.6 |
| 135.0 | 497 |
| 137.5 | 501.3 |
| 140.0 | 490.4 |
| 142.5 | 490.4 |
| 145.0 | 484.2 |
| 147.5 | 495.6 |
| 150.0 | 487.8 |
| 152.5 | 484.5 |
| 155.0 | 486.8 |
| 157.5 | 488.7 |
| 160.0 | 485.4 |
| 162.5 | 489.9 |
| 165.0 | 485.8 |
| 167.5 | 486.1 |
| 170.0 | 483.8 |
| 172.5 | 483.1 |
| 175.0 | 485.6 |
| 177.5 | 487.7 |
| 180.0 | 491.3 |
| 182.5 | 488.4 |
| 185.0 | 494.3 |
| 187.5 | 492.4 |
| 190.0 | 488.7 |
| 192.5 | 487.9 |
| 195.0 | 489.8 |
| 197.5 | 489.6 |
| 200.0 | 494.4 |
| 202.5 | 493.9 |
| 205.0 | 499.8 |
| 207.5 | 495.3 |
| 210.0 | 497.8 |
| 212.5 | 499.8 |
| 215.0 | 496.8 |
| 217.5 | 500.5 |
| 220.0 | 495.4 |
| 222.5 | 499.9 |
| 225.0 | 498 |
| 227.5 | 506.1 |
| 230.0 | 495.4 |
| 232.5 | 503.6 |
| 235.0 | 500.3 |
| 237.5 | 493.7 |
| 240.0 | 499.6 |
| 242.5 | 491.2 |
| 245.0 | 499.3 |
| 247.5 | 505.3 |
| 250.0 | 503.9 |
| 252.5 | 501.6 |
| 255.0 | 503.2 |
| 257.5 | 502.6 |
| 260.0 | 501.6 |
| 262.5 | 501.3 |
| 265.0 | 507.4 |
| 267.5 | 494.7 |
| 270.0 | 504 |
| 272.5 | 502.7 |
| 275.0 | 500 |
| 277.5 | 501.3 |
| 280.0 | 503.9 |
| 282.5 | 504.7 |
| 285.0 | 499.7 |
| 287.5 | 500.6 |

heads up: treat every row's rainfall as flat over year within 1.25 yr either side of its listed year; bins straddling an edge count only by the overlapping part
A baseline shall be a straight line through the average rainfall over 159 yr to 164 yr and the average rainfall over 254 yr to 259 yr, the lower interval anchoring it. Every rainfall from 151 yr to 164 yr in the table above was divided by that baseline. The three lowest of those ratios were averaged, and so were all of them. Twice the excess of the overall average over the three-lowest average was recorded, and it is 0.005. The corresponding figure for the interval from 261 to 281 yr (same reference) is 0.014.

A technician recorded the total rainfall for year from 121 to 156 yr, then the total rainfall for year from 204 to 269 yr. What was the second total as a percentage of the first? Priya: 189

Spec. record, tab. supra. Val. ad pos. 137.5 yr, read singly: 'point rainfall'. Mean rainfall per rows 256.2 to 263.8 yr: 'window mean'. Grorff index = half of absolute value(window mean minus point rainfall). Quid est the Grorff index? 0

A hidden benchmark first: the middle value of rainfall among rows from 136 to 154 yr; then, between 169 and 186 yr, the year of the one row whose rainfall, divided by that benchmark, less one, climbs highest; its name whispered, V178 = 185.0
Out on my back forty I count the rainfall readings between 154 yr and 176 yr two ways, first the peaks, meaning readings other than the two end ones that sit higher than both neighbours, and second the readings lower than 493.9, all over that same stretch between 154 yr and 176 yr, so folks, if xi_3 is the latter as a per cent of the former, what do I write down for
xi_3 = 300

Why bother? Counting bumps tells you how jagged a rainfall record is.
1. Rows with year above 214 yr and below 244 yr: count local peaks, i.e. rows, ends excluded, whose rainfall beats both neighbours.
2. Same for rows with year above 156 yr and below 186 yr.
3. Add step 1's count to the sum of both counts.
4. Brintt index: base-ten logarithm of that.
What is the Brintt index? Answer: 1.11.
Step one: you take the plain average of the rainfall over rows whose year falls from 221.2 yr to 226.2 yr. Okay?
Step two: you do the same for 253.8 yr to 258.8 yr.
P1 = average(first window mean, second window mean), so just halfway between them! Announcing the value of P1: 501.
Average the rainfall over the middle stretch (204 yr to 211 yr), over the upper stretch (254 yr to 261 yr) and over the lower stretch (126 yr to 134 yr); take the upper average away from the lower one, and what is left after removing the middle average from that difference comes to -508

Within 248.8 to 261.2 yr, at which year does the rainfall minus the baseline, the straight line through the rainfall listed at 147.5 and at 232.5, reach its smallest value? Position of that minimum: 260.0 yr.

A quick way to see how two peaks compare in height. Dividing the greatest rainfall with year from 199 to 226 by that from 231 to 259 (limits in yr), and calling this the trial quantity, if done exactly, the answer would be 0.99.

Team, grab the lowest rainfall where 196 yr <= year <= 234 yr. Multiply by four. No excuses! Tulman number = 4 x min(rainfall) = 1958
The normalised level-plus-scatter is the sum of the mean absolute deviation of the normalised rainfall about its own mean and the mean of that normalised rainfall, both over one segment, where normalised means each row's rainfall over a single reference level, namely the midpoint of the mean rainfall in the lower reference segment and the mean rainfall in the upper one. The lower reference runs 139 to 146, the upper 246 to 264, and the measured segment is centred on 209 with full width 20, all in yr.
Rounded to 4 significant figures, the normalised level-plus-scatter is 1.008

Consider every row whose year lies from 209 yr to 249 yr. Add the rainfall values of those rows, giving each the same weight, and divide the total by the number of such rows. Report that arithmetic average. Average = 499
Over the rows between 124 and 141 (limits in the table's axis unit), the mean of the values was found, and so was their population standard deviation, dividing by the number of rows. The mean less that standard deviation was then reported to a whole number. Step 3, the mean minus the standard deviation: 491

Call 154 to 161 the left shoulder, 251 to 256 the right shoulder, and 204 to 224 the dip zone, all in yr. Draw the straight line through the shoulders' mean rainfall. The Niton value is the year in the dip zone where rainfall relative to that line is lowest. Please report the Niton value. 220.0 yr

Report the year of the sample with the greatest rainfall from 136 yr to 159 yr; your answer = 137.5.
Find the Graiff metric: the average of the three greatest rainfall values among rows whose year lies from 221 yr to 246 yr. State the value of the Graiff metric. 503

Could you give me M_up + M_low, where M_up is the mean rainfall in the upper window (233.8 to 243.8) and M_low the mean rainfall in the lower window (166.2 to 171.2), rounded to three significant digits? 981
